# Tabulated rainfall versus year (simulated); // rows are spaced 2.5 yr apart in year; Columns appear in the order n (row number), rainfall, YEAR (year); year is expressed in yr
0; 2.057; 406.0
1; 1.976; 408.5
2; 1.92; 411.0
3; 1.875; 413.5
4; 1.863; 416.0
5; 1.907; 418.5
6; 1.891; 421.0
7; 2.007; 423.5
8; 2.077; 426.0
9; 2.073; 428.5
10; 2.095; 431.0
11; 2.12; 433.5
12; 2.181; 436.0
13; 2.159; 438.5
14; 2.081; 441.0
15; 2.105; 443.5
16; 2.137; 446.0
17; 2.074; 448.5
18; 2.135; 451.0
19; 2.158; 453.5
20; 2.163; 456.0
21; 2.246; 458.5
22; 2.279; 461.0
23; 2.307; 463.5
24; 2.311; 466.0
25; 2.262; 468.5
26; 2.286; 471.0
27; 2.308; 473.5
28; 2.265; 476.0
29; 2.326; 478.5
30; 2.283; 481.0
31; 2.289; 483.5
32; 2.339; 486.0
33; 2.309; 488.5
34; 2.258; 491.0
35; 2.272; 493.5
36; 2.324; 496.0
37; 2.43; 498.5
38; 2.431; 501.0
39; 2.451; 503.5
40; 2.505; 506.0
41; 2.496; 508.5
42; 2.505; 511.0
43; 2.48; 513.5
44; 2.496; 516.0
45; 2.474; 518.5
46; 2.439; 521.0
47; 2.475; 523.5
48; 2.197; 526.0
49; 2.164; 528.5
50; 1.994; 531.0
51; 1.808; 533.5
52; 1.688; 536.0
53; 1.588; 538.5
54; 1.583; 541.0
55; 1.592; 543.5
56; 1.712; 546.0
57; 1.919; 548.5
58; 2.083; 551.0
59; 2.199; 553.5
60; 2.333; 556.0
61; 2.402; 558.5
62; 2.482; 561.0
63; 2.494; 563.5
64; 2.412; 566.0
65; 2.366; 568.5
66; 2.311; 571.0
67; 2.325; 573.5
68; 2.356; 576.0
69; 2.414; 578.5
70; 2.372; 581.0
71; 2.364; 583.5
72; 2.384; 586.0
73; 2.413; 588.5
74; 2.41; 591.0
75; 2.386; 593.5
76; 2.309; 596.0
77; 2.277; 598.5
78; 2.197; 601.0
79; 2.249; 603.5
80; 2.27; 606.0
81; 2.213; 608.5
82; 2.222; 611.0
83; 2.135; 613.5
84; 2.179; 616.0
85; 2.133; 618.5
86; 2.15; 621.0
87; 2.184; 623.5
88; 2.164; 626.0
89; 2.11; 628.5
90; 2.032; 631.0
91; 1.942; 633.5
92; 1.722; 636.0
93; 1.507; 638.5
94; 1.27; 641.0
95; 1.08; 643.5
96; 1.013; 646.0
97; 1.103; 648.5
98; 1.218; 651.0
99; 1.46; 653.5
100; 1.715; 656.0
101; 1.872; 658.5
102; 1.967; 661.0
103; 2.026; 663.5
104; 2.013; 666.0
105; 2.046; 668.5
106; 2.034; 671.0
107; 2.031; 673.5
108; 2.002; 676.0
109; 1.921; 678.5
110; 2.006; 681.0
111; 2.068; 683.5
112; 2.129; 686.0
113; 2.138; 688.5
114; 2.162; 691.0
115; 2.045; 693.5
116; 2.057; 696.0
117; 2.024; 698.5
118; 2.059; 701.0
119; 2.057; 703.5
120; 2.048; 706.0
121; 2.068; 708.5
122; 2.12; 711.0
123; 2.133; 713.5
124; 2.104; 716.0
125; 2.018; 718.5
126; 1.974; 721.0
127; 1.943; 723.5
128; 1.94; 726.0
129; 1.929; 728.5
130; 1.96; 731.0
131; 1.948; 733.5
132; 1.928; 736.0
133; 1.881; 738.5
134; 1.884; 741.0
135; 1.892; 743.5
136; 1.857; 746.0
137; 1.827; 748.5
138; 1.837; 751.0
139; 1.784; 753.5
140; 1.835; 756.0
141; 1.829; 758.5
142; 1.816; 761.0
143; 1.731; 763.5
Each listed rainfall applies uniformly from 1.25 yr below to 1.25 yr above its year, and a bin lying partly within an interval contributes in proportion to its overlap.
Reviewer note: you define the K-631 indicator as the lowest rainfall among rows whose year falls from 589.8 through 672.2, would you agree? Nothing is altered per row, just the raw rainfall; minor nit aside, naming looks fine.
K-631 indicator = 1.013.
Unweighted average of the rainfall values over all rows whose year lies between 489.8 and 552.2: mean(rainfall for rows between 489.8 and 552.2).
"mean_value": 2.2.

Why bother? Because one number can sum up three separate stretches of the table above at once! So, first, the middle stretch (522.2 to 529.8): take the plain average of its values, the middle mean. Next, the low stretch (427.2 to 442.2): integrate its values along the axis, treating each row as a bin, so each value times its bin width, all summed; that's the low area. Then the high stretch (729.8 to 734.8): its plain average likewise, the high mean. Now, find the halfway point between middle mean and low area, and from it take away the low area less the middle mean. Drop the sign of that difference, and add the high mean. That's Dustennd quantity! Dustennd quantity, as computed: 14.4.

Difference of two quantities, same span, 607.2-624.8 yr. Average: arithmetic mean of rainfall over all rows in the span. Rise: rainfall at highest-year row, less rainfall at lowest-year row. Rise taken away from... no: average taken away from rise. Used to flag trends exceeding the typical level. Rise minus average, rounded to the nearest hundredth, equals -2.20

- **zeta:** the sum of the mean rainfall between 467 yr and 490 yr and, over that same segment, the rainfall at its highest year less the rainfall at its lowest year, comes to 2.34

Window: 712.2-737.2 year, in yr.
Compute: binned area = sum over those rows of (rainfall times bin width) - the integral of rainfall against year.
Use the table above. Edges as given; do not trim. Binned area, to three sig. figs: 49.7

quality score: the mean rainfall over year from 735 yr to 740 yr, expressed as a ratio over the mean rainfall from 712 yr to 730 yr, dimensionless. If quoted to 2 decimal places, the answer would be 0.95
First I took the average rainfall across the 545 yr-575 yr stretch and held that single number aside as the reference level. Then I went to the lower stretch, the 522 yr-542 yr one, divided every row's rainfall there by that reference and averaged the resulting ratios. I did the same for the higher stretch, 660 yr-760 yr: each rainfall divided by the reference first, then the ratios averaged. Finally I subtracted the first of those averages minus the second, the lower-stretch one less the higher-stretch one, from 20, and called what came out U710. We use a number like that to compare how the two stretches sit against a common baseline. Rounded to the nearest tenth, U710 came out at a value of 20.0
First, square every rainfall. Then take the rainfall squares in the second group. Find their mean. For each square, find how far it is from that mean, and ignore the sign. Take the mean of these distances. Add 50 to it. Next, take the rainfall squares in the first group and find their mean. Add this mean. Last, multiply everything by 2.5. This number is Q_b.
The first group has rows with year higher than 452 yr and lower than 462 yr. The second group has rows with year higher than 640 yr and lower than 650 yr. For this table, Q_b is 138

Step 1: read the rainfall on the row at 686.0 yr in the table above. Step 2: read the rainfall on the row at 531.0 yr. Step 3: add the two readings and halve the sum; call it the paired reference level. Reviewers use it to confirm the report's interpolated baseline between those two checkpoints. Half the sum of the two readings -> 2.06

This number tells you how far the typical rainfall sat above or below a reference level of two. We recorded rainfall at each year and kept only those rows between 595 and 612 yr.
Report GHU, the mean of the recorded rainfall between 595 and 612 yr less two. 0.25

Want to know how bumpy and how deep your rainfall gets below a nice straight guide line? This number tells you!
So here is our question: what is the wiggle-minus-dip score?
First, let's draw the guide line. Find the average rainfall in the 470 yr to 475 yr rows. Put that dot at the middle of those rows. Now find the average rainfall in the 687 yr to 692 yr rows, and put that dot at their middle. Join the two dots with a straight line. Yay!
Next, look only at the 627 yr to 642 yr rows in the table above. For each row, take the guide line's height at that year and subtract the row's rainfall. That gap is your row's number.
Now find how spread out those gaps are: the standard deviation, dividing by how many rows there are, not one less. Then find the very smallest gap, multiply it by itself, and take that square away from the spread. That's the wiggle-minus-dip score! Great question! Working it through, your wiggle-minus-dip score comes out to 0.29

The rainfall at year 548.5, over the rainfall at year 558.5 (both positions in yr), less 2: -1.20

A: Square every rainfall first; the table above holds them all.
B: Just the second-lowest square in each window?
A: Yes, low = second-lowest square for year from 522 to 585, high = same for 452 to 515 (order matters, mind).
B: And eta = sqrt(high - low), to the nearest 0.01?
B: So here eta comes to 1.47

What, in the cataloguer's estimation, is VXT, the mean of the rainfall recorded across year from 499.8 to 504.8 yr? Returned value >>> 2.44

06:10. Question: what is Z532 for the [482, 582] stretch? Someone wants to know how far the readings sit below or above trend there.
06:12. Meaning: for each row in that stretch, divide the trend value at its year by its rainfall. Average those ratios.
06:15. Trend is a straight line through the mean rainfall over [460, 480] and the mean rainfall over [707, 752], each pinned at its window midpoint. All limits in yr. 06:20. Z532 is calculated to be 1.00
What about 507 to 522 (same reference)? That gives 0.90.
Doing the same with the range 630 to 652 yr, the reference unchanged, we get 1.54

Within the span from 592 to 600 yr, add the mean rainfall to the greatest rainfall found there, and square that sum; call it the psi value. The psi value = 22.2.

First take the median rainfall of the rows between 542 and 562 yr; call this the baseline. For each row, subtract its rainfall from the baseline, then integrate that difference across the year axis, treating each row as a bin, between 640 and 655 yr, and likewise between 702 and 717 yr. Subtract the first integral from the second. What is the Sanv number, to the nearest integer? -13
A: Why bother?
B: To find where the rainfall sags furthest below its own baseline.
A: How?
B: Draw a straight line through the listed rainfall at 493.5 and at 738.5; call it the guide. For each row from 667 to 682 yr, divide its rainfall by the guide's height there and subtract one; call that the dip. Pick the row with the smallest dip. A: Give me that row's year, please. 678.5 yr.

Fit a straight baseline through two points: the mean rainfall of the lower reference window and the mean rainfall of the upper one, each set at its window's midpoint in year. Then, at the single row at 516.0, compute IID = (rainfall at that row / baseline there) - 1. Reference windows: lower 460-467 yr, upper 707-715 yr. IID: 0.11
